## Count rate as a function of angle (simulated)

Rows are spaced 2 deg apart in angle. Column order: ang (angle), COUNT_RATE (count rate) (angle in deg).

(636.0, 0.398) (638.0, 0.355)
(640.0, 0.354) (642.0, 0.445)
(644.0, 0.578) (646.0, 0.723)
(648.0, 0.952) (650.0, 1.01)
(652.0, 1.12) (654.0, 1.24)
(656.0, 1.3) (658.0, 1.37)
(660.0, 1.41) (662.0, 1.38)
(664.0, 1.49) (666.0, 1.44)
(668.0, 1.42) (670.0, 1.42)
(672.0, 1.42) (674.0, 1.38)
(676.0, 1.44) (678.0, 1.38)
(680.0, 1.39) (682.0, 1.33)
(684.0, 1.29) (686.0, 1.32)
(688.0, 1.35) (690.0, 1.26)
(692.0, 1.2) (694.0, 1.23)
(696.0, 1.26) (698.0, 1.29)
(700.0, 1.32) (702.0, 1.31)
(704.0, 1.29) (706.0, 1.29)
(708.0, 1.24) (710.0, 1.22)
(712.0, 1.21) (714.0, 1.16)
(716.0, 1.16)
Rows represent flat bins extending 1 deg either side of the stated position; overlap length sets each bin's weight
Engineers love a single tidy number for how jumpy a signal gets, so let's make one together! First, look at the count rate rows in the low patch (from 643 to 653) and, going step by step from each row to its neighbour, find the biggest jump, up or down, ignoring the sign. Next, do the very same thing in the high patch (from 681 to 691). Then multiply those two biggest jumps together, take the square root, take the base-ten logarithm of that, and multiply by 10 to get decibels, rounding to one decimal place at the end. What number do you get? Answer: -8.4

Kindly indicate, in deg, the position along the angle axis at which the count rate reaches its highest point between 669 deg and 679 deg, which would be 676.0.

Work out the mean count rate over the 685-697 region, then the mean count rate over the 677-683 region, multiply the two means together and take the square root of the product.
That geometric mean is 1.32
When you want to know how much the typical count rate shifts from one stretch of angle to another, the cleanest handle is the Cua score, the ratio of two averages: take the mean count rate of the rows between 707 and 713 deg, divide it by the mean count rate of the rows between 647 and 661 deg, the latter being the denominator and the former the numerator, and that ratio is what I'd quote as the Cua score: 1.02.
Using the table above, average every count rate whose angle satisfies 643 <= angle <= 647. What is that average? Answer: 0.65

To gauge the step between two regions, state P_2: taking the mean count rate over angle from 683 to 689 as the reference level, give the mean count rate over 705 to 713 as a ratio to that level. 0.94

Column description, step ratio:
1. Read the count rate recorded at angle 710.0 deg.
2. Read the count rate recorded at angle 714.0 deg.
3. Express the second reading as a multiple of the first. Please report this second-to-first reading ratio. 1.0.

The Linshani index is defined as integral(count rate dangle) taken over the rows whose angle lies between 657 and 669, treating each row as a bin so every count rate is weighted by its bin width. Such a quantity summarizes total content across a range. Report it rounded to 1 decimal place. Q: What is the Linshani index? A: 17.0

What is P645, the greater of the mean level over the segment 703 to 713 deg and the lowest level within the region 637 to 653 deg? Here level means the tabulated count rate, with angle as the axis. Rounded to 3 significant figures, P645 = 1.25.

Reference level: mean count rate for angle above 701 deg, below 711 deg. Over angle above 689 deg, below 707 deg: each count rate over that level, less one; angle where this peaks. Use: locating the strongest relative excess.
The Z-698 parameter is 700.0 deg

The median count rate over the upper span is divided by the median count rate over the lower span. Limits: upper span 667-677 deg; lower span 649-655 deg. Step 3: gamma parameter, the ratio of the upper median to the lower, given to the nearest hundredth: 1.27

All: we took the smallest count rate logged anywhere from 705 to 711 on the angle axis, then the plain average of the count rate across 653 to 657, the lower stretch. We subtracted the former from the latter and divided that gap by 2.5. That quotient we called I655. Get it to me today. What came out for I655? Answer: 0.020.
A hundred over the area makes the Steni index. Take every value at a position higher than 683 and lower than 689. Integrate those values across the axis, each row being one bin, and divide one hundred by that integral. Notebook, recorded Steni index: 12.6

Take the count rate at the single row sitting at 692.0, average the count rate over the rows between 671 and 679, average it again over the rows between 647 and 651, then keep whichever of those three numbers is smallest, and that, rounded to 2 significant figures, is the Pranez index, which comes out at 0.98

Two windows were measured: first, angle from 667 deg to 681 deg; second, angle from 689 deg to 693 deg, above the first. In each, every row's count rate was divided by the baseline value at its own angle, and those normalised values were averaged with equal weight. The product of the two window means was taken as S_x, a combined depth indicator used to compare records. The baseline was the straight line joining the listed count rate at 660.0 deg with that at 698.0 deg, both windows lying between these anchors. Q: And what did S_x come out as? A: 0.97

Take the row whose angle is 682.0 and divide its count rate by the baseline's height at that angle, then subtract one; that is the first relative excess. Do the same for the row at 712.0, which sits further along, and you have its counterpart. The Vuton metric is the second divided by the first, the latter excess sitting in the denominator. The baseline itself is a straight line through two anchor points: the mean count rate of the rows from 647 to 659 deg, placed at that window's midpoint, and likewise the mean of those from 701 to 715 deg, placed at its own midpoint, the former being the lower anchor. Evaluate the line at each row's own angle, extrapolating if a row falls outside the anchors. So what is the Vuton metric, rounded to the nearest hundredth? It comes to -0.33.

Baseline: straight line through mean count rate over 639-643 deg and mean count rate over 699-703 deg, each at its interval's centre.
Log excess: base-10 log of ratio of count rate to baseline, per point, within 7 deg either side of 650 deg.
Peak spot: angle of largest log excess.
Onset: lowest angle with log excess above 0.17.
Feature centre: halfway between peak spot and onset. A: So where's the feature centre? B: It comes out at 650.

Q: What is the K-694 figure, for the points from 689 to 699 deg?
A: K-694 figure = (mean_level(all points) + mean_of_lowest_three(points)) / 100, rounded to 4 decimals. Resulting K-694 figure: 0.0248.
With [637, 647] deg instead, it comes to 0.0088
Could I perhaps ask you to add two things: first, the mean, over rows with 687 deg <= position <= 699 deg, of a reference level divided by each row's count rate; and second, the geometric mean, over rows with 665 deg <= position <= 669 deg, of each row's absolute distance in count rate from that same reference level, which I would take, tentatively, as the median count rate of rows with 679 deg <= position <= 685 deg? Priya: 1.15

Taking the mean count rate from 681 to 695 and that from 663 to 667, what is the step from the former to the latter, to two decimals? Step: 0.18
